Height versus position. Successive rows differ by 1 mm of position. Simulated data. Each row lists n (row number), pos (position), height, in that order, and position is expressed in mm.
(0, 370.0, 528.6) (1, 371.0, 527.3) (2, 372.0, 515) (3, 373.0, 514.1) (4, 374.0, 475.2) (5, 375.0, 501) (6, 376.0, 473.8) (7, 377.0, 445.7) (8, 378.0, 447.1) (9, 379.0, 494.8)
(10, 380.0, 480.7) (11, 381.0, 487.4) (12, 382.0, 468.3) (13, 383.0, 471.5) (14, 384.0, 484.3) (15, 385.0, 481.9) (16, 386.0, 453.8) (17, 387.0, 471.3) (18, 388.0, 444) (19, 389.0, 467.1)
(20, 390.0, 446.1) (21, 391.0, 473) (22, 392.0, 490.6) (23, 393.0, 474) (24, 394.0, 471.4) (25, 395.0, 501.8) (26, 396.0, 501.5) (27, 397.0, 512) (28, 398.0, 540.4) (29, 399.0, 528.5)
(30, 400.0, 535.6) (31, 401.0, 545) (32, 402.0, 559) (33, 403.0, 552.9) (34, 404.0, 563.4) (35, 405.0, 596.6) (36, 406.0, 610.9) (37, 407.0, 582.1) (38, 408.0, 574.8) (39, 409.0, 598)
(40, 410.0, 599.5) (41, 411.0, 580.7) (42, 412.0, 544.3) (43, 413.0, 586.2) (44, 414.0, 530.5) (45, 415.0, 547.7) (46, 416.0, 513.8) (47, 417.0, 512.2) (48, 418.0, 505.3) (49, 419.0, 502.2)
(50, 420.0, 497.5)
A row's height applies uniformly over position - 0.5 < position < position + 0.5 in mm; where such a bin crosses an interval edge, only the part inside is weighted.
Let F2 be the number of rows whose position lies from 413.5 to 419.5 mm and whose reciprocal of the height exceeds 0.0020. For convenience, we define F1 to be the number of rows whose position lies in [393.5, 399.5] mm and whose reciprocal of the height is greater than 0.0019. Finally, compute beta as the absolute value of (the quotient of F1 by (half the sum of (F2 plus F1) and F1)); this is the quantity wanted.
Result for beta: 1.0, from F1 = 4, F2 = 0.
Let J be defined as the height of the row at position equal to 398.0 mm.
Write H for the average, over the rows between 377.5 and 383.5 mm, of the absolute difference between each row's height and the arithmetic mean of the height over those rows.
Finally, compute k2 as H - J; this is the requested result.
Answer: -528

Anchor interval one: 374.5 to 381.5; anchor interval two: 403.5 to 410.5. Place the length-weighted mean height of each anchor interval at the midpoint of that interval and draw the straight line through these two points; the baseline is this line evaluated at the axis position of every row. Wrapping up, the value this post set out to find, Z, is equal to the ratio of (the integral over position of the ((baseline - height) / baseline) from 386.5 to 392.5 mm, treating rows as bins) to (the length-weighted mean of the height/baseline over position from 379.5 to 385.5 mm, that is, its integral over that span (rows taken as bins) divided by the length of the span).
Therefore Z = 0.7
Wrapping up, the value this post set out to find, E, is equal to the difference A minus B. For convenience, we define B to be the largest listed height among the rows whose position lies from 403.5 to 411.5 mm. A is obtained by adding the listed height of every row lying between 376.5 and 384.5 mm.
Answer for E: 3169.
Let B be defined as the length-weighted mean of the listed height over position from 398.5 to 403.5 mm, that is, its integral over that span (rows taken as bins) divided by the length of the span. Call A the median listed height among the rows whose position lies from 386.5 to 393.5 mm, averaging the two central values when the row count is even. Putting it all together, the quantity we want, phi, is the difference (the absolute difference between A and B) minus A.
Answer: -398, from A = 471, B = 544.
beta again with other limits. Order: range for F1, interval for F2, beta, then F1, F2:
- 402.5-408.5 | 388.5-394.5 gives 0.0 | 0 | 6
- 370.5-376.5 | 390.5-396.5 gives 0.7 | 5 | 4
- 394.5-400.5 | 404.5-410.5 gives 1.0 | 3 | 0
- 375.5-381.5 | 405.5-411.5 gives 1.0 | 6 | 0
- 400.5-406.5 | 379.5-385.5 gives 0.0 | 0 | 6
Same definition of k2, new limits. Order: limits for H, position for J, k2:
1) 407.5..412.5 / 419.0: -486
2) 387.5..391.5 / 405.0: -584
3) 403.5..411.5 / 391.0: -460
